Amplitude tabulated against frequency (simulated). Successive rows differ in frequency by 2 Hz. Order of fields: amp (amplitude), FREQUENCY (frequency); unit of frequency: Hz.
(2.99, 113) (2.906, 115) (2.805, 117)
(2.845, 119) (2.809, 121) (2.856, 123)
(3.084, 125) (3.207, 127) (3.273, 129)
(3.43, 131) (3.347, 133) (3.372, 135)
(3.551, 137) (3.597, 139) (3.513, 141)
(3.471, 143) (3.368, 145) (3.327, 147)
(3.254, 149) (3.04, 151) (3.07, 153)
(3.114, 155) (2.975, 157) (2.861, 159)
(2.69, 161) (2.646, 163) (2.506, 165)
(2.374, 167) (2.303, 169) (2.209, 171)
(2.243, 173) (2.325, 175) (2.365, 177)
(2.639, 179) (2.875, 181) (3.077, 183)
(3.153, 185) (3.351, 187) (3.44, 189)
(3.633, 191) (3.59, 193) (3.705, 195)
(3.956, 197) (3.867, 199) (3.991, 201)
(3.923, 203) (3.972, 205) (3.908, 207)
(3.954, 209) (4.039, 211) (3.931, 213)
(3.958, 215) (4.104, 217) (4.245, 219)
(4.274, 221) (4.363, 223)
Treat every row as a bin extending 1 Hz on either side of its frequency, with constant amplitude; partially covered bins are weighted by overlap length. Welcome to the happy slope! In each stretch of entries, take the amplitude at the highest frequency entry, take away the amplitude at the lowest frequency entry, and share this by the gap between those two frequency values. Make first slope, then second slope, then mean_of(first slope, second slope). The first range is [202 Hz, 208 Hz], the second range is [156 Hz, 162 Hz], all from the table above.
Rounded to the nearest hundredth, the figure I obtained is -0.04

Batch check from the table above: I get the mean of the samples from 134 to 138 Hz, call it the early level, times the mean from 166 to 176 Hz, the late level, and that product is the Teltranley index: 7.93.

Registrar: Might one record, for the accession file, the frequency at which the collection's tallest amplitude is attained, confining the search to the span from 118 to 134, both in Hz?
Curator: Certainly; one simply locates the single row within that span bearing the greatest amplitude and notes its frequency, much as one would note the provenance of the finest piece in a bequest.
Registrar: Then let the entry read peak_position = 131 Hz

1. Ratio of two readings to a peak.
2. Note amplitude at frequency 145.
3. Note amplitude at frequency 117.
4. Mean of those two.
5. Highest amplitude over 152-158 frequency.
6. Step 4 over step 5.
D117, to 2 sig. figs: 0.99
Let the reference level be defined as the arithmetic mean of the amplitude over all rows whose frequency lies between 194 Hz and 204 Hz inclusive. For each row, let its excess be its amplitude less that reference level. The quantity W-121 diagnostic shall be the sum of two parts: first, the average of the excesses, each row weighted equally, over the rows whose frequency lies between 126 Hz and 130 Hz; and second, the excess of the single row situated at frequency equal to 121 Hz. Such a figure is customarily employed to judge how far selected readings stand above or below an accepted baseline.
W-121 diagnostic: -1.7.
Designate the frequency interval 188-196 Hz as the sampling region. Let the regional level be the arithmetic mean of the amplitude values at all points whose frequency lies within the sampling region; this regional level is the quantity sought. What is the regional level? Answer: 3.6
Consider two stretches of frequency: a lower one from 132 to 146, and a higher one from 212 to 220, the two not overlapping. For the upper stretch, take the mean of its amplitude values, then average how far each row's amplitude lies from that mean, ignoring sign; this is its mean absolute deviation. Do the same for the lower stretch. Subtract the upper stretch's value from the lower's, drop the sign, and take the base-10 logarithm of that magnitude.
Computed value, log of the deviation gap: -1.50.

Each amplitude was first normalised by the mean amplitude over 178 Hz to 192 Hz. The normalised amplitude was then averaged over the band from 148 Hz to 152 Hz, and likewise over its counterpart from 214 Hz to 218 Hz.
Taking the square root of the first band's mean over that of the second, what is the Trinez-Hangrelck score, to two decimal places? 0.88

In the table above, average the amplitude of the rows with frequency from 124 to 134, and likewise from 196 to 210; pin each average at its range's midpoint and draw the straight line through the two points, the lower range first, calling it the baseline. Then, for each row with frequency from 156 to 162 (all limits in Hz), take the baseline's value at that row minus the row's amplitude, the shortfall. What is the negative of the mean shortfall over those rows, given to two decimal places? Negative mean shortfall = -0.70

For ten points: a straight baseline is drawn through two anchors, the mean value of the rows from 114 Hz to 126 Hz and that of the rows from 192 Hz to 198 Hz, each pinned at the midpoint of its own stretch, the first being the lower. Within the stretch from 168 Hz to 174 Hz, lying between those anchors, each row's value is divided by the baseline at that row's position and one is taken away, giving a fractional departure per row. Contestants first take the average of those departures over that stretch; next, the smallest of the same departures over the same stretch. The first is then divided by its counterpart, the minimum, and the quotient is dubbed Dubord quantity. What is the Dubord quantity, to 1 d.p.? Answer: 1.0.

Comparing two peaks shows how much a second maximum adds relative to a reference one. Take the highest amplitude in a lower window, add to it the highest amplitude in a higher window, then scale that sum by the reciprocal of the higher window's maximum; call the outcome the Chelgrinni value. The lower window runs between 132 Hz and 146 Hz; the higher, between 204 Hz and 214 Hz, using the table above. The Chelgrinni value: 1.9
